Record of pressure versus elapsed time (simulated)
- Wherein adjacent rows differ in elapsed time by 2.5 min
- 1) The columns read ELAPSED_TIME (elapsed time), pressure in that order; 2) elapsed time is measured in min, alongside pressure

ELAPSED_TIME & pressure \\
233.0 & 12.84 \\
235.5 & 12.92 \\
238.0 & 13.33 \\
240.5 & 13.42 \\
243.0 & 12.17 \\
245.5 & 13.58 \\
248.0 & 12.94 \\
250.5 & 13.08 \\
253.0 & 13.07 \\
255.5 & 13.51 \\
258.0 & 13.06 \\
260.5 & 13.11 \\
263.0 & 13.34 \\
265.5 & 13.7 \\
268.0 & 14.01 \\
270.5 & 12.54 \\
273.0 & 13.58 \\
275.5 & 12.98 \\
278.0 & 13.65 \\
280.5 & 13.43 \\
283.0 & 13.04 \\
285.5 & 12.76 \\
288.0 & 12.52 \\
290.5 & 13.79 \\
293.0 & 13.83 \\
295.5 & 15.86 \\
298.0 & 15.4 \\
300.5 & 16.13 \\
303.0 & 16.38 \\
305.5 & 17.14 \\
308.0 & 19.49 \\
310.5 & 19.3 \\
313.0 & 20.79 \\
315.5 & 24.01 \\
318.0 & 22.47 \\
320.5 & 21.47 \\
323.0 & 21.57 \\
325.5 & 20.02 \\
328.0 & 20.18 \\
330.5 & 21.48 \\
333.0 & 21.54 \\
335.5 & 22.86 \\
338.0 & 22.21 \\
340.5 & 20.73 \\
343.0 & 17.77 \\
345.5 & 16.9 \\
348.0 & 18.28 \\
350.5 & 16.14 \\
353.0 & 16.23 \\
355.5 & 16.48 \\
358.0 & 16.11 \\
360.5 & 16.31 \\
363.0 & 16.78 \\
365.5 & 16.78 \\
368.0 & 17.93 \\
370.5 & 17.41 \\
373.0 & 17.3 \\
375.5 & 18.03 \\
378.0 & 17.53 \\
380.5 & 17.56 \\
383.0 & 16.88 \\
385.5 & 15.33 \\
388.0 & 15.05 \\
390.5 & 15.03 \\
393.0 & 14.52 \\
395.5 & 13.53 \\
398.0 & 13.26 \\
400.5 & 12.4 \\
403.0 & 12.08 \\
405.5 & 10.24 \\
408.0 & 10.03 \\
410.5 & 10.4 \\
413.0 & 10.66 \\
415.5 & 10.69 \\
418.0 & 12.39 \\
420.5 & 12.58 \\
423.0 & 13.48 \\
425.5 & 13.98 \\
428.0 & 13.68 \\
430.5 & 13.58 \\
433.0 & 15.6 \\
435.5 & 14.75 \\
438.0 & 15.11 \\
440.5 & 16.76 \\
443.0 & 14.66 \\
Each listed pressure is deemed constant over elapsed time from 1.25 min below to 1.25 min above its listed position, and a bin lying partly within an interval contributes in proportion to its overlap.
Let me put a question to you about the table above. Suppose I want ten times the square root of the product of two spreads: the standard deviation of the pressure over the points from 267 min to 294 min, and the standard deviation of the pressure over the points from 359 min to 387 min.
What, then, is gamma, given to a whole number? 6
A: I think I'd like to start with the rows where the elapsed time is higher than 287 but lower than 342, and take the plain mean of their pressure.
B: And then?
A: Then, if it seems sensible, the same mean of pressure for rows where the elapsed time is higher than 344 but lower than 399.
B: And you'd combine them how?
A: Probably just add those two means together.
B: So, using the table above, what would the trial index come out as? 35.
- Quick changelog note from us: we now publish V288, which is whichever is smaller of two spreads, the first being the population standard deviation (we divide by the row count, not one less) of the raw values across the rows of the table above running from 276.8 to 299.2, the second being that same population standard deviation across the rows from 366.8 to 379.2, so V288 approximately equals 0.3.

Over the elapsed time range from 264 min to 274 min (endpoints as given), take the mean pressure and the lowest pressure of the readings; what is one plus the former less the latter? 1.9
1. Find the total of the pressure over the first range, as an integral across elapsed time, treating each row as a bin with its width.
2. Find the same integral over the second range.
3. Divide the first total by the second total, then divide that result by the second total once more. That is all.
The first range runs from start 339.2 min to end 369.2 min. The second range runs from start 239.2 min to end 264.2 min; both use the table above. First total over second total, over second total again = 0.0048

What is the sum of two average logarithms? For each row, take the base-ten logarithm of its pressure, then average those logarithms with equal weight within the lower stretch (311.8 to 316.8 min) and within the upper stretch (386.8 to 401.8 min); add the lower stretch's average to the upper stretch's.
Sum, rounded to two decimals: 2.49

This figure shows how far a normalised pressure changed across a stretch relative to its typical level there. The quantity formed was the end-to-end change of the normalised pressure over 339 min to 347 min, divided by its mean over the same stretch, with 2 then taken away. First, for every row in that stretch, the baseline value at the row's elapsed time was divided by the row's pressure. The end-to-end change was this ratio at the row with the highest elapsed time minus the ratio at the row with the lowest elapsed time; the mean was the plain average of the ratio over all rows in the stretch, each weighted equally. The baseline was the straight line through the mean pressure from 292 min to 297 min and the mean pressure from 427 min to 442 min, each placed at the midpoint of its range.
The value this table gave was -1.80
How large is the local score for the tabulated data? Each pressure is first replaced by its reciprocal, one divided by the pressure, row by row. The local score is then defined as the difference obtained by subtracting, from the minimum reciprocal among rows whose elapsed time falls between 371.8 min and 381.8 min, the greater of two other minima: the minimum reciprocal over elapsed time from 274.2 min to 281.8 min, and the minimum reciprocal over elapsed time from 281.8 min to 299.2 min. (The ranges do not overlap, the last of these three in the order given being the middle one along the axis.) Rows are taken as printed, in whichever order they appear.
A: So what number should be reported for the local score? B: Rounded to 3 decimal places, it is -0.018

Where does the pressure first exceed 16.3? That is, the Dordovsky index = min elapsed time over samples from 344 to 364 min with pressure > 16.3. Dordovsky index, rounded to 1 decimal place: 345.5 min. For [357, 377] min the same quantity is 360.5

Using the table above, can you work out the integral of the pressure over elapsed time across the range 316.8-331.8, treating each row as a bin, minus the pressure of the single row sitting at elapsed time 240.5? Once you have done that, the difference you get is 305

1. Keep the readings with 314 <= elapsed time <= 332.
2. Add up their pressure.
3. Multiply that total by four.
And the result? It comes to 605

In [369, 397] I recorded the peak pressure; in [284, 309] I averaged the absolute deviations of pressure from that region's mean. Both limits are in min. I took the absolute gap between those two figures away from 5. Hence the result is -11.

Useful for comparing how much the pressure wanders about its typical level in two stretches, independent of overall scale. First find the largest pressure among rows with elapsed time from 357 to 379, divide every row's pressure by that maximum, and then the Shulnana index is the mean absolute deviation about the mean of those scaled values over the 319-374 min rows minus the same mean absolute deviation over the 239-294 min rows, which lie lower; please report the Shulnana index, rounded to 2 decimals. 0.10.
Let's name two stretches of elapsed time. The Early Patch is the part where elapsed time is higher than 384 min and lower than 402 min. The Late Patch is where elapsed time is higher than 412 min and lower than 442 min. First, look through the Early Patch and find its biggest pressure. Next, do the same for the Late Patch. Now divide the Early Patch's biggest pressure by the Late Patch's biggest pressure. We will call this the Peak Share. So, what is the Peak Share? 0.9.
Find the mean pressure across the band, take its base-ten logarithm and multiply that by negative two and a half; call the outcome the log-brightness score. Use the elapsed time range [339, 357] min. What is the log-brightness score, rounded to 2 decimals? -3.11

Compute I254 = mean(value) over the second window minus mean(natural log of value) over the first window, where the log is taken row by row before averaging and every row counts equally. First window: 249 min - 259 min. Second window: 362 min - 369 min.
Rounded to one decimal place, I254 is 14.6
